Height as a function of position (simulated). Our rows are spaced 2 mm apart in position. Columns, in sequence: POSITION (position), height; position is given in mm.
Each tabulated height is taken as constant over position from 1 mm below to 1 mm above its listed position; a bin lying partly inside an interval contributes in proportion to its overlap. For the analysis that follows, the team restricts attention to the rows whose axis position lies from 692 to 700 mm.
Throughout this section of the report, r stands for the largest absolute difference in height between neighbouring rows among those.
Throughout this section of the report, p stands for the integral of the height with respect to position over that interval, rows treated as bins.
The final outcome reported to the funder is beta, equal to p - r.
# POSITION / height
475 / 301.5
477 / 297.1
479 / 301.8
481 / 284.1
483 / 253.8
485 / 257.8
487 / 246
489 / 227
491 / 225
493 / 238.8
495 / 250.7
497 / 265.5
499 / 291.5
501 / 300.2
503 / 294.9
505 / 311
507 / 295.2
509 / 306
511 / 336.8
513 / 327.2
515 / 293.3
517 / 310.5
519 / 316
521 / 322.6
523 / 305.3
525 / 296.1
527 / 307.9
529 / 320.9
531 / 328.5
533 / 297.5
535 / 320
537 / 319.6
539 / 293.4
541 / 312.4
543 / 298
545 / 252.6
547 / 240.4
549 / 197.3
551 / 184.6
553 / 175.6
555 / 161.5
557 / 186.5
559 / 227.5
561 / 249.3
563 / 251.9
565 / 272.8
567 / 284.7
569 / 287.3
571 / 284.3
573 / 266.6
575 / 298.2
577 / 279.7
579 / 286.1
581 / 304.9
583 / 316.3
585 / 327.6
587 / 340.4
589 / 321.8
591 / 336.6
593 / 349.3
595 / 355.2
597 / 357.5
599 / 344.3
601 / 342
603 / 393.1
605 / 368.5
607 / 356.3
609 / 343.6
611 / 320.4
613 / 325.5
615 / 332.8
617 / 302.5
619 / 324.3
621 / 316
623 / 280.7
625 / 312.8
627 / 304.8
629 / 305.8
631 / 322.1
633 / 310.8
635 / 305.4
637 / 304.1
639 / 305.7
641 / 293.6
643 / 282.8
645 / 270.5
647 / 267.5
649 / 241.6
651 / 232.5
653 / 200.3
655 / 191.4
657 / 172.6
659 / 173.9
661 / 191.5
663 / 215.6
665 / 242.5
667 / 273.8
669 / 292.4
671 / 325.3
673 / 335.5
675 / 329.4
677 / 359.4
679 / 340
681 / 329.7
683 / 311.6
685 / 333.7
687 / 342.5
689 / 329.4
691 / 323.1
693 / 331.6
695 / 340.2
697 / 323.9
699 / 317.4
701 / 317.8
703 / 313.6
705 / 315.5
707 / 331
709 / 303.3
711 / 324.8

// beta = 2610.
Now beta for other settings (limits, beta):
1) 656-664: 1483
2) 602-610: 2898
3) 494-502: 2190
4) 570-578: 2226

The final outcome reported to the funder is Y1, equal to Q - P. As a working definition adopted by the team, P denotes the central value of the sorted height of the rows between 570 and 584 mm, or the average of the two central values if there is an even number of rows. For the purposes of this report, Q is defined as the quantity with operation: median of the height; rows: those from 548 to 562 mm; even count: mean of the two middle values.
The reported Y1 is -100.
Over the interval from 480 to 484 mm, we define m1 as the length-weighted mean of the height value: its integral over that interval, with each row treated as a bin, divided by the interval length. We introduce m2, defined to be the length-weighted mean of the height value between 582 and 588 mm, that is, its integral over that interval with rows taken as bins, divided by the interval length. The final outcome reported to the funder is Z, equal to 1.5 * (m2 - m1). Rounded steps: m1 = 269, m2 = 328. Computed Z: 89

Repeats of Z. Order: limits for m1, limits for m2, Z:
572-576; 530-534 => 46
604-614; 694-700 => -24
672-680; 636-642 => -60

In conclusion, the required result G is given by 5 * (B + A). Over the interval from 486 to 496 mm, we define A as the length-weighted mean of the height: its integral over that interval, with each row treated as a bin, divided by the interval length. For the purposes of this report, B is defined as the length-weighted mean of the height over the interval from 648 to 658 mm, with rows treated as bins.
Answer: 2226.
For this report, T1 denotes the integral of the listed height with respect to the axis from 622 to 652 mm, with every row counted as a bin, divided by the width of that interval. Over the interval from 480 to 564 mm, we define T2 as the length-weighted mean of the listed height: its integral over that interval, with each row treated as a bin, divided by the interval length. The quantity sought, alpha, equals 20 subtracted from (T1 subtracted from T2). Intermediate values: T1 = 289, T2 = 273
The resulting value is -36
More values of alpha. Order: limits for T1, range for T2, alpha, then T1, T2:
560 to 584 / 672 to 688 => 33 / 282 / 335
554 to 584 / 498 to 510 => 16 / 264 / 300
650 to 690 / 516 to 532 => 17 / 276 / 313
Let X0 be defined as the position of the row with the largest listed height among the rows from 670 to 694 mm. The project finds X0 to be 677 mm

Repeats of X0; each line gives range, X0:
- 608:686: 677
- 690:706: 695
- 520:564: 531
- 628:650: 631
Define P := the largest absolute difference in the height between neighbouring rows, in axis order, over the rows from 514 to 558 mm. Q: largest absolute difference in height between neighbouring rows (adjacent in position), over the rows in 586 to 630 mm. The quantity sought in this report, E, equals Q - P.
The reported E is 6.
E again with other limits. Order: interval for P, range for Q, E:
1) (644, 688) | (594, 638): 18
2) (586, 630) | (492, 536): -17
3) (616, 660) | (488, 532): -1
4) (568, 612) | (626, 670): -19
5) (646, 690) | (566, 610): 18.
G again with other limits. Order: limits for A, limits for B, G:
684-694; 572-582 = 3096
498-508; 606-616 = 3171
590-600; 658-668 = 2840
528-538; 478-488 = 2930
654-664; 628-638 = 2493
